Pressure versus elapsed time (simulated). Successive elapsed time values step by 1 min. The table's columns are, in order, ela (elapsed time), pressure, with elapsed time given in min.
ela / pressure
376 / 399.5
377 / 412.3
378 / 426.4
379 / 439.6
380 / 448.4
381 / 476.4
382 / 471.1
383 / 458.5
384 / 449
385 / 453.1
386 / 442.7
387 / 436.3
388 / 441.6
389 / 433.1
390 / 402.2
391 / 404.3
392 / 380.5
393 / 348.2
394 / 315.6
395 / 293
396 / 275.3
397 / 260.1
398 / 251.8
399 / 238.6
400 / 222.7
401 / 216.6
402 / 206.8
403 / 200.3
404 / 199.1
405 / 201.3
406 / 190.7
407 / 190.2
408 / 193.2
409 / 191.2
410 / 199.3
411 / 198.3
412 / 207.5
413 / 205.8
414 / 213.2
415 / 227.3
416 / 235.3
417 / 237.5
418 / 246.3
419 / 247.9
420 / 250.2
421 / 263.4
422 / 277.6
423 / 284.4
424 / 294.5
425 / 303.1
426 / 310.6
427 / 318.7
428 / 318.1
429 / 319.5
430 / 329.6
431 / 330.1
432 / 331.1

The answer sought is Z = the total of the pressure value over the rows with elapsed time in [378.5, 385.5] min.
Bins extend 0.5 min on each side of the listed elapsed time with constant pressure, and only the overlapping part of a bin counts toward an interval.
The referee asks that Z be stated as 3196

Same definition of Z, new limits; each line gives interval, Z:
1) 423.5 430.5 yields 2194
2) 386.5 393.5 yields 2846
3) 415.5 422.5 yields 1758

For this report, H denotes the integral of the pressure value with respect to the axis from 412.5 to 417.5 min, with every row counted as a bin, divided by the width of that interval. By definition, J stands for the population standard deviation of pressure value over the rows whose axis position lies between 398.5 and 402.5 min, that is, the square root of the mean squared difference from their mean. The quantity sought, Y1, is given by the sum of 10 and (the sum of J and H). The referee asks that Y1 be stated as 245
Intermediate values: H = 224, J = 11.5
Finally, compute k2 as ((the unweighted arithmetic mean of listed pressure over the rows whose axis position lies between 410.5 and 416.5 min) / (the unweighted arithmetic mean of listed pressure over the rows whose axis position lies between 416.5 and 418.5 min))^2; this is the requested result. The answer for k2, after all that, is 0.79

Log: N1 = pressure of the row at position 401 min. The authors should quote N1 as 216.6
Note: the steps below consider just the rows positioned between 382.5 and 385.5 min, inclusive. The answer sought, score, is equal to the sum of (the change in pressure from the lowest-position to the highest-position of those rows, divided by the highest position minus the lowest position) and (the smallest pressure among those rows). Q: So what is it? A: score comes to 446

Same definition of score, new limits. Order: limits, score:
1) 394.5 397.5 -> 244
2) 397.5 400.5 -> 208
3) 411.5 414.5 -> 209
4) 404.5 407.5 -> 185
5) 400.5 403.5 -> 192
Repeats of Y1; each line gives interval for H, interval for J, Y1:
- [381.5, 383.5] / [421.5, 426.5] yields 487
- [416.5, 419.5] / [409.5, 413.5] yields 258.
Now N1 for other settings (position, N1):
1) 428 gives 318.1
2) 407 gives 190.2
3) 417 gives 237.5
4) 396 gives 275.3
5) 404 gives 199.1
